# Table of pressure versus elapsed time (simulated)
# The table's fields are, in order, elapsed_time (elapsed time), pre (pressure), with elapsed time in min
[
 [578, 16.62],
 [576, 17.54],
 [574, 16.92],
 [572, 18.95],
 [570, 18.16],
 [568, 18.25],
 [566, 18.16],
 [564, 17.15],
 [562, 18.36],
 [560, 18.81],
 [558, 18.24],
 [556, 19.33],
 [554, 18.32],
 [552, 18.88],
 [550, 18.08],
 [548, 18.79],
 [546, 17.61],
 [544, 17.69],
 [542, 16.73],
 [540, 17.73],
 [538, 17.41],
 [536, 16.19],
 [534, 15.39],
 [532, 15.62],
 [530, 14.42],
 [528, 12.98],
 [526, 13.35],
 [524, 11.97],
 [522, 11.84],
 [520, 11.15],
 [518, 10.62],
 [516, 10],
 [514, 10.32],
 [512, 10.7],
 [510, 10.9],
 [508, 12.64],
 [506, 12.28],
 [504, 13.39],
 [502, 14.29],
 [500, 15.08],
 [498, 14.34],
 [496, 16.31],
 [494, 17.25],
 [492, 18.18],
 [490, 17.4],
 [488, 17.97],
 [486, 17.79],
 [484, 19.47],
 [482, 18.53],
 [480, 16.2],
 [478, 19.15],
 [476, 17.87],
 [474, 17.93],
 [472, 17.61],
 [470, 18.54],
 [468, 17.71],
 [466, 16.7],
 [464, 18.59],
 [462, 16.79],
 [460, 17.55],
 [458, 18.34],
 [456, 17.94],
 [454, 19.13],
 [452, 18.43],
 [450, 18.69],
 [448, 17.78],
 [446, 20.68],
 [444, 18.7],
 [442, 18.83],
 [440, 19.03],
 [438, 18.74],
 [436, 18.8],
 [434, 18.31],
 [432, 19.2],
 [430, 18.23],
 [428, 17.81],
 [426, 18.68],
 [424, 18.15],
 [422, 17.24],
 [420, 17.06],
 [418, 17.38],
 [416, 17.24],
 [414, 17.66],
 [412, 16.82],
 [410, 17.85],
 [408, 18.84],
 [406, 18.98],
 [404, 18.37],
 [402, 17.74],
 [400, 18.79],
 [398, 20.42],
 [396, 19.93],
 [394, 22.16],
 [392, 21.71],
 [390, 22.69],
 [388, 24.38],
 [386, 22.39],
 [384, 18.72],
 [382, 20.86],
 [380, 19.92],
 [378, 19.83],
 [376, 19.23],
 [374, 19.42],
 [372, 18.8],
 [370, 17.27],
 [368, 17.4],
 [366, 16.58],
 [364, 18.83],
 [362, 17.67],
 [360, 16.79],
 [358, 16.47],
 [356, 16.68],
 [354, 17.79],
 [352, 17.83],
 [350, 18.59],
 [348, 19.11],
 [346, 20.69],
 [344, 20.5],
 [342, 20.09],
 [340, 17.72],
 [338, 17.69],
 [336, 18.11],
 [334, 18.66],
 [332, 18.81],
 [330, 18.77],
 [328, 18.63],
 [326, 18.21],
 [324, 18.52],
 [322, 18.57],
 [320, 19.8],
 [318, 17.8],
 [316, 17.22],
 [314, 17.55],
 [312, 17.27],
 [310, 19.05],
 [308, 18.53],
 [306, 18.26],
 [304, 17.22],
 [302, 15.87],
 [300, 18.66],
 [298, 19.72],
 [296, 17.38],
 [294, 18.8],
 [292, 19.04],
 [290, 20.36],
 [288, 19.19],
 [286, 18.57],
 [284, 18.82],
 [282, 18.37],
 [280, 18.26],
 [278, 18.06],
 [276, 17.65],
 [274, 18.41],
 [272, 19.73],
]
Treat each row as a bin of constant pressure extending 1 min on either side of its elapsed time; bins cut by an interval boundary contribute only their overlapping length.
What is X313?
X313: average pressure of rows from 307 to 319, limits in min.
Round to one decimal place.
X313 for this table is 17.9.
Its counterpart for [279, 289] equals 18.6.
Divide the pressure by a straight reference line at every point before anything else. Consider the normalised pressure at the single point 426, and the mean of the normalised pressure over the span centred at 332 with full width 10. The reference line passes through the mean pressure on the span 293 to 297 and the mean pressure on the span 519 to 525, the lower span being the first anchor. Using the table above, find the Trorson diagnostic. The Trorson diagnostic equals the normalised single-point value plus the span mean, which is 2.4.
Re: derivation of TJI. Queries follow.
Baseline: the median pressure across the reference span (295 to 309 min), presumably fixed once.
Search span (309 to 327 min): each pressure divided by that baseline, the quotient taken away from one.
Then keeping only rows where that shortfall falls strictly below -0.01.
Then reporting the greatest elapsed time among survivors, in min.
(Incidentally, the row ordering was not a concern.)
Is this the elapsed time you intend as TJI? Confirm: 324 min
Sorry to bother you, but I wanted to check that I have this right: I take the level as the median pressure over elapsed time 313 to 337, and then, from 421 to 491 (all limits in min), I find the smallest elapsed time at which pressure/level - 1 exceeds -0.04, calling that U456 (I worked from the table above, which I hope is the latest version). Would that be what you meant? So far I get 424 min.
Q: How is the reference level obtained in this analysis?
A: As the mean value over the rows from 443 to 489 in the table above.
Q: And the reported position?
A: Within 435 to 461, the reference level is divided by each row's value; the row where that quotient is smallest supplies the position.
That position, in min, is 446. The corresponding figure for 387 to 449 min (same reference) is 388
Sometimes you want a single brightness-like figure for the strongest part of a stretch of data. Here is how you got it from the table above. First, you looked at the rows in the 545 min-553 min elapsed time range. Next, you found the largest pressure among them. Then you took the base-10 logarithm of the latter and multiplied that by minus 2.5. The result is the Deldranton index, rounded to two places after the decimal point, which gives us -3.19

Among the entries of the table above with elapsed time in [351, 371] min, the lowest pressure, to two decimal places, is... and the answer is 16.47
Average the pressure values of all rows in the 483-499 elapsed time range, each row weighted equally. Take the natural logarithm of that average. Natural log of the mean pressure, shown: 2.85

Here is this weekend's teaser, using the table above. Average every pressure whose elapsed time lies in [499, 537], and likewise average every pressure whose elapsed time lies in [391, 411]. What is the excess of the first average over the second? -6.7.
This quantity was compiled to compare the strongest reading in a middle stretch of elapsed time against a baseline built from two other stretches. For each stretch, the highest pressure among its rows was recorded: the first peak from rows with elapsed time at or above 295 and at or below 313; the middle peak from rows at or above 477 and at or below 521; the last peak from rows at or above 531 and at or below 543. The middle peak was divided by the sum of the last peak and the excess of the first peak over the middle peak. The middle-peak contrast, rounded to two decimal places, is 1.08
